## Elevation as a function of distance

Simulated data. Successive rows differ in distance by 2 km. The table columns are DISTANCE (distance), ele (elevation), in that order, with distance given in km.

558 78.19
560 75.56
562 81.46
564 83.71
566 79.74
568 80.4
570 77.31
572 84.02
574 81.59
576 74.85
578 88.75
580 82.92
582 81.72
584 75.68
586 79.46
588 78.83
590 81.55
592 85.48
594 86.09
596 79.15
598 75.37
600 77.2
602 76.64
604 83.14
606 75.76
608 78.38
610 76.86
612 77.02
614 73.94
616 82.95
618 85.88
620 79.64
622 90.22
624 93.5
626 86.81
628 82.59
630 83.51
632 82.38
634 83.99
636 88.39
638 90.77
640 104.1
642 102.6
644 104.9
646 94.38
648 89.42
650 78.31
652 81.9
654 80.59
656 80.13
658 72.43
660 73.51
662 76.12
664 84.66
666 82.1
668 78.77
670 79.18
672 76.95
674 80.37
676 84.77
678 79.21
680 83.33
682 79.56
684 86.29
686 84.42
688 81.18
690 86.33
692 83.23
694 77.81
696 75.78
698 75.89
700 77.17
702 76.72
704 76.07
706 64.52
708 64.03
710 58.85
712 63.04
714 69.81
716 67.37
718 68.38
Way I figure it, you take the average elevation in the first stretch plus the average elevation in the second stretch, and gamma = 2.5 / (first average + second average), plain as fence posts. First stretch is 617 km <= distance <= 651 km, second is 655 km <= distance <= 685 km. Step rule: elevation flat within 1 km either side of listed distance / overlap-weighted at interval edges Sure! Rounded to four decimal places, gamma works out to 0.0148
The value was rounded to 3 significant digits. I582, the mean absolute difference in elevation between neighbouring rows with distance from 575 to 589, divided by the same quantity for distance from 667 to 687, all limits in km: 1.45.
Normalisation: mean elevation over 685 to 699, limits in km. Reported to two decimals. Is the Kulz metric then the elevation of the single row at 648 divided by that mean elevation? 1.11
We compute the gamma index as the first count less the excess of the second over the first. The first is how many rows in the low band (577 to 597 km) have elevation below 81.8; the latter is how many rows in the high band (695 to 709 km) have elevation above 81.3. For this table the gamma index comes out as 12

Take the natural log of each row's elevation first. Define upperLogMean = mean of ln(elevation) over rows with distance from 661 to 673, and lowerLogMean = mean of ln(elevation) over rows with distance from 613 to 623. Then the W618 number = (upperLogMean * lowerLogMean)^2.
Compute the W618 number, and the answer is 373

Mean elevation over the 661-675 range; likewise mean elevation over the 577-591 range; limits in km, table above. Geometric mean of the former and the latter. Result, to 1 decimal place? 80.5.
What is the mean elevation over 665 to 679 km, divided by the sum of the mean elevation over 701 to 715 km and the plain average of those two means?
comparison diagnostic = 0.567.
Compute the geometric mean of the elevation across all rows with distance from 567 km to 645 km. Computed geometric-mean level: 83.1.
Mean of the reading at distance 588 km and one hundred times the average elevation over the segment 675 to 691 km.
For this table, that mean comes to 4196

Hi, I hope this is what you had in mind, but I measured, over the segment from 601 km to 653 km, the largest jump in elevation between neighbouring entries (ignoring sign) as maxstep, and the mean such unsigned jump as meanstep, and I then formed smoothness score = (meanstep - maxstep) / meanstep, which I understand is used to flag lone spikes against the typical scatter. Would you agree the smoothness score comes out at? -1.73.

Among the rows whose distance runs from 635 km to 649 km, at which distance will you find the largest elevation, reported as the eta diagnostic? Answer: 644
